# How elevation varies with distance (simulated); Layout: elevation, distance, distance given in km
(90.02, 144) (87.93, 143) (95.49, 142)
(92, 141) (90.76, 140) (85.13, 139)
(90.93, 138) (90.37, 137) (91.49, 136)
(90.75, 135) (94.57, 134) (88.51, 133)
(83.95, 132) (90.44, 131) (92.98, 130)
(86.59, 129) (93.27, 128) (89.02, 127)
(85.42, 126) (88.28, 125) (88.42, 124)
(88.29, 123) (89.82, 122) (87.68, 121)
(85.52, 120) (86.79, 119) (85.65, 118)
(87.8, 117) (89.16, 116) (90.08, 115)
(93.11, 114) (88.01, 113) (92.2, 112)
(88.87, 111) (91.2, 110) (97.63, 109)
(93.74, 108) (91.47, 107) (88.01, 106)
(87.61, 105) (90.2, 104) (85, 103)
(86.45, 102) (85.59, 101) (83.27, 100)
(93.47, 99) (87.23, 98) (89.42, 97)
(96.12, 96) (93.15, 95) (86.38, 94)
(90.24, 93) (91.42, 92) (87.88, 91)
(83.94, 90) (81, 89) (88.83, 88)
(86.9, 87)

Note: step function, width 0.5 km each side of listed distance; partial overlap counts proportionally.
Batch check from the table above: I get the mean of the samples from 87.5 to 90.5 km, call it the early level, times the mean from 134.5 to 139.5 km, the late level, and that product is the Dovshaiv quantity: 7591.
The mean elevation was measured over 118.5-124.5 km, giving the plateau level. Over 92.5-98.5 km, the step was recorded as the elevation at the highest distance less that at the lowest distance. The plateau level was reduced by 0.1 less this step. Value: 84.6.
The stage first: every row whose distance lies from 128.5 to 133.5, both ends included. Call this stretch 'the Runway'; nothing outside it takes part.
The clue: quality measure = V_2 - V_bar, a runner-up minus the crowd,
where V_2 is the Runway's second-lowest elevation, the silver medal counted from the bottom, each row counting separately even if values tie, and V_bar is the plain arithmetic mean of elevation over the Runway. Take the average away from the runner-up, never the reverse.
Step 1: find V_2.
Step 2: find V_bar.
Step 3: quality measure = -1.9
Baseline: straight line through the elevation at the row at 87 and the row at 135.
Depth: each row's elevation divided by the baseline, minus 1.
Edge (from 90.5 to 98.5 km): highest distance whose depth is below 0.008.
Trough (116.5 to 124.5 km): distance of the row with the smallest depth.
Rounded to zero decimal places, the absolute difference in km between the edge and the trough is 22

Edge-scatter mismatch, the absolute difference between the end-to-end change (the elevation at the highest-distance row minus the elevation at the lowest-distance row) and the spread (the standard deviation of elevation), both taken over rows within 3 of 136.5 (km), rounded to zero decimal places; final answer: 12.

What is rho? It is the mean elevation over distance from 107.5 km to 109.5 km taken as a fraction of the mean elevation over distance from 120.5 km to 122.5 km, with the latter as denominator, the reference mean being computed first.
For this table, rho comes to 1.08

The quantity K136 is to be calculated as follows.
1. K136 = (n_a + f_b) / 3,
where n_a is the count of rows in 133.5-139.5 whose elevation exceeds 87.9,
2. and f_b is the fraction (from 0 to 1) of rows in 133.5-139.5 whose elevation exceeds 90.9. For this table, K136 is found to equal 1.83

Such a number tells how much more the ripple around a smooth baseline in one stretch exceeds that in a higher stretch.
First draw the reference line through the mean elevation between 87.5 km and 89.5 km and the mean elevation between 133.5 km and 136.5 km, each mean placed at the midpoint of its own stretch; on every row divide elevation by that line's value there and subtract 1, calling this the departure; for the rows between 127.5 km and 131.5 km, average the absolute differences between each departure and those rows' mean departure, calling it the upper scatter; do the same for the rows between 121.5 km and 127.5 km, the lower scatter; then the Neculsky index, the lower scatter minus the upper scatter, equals -0.015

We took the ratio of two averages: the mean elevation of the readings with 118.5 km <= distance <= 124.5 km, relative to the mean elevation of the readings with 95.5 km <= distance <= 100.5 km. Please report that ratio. 0.98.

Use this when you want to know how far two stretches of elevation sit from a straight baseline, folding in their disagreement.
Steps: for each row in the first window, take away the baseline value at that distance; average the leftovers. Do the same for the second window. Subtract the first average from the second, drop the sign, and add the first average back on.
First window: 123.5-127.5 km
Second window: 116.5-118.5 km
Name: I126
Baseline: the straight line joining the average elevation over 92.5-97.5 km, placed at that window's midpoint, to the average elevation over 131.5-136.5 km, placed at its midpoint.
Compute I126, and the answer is -1.0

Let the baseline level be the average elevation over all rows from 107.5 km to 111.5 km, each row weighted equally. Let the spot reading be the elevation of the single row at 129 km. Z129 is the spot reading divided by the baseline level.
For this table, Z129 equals 0.93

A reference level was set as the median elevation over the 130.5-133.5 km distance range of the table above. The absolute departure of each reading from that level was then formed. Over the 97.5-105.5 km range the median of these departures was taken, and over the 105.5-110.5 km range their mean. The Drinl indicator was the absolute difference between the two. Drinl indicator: 1.6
